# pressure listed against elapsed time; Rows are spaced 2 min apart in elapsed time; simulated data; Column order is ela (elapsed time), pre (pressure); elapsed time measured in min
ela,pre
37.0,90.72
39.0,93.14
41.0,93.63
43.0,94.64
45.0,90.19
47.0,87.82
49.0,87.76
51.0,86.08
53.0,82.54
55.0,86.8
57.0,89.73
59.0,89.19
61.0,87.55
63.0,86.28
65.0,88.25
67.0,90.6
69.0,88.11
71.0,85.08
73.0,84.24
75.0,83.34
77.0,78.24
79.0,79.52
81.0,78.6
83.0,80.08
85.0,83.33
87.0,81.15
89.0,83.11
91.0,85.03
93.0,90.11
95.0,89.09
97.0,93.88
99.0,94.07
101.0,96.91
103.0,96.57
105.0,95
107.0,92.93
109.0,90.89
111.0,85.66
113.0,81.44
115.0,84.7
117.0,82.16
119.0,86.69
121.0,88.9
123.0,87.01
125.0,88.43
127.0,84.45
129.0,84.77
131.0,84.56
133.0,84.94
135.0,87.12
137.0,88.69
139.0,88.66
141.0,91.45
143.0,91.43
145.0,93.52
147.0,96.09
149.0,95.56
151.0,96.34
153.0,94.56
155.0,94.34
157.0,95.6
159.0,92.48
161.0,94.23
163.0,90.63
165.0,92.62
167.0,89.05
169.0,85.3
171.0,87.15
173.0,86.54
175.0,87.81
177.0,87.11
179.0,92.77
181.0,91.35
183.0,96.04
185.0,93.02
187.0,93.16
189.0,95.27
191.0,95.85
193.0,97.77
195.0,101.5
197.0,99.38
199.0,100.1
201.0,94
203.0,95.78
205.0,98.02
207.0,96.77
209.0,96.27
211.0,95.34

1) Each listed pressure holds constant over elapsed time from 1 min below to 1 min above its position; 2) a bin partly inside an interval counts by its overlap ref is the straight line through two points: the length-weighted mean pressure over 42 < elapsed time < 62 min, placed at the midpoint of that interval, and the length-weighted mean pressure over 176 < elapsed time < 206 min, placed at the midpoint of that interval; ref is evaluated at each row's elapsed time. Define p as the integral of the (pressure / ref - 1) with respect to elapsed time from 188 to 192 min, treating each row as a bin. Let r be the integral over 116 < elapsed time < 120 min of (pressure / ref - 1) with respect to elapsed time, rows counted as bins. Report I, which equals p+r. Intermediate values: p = 0.01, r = -0.31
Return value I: -0.31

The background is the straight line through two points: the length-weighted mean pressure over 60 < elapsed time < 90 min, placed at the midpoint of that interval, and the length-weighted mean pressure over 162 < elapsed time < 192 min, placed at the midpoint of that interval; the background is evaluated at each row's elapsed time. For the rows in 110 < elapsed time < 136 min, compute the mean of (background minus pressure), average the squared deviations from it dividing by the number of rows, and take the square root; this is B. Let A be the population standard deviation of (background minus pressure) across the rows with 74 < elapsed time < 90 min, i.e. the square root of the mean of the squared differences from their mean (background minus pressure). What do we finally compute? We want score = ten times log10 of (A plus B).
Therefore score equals 5.9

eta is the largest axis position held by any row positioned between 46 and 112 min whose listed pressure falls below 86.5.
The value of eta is 111.0 min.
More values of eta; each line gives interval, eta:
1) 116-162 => 133.0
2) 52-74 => 73.0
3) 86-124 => 117.0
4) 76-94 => 91.0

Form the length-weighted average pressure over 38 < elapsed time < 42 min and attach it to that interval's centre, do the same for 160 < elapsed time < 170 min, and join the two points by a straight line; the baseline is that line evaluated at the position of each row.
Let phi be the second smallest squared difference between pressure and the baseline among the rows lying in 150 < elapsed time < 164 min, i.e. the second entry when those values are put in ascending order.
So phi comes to 4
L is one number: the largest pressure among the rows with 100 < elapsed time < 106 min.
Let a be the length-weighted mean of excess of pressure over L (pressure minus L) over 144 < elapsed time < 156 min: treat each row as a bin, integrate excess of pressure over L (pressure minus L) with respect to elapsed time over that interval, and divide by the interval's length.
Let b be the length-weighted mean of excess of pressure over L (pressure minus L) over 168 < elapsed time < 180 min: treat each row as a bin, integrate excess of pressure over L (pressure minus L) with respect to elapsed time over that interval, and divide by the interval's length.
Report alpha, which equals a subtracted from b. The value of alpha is -7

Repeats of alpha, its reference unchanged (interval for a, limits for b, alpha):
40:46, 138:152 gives 0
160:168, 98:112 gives 2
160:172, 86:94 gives -5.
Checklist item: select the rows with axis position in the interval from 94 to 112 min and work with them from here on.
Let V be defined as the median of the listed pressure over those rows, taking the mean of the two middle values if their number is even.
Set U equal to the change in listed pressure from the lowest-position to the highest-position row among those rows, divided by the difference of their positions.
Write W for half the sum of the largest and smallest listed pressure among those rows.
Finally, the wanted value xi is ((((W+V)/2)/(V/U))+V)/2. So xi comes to 46.8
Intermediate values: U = -0.2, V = 94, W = 91.3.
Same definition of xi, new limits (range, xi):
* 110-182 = 44.4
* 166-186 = 44.3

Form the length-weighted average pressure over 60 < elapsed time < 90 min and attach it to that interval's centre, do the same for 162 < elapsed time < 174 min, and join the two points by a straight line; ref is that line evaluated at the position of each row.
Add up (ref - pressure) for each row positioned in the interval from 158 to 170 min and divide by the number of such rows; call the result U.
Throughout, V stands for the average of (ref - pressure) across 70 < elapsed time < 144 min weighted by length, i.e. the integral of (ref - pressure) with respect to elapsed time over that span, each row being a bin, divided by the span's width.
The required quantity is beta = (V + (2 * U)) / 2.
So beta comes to -3.1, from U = -2.4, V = -1.4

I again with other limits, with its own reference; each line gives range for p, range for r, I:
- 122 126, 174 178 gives -0.49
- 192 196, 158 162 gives 0.15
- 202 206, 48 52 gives -0.02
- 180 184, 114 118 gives -0.41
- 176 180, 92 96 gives -0.24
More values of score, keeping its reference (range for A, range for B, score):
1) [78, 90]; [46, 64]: 5.5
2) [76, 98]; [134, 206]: 9.1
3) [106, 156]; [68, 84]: 8.7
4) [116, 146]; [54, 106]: 8.9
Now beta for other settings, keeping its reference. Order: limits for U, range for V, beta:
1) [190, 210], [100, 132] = -8.5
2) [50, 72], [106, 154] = -5.3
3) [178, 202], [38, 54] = -9.7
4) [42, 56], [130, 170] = -7.3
